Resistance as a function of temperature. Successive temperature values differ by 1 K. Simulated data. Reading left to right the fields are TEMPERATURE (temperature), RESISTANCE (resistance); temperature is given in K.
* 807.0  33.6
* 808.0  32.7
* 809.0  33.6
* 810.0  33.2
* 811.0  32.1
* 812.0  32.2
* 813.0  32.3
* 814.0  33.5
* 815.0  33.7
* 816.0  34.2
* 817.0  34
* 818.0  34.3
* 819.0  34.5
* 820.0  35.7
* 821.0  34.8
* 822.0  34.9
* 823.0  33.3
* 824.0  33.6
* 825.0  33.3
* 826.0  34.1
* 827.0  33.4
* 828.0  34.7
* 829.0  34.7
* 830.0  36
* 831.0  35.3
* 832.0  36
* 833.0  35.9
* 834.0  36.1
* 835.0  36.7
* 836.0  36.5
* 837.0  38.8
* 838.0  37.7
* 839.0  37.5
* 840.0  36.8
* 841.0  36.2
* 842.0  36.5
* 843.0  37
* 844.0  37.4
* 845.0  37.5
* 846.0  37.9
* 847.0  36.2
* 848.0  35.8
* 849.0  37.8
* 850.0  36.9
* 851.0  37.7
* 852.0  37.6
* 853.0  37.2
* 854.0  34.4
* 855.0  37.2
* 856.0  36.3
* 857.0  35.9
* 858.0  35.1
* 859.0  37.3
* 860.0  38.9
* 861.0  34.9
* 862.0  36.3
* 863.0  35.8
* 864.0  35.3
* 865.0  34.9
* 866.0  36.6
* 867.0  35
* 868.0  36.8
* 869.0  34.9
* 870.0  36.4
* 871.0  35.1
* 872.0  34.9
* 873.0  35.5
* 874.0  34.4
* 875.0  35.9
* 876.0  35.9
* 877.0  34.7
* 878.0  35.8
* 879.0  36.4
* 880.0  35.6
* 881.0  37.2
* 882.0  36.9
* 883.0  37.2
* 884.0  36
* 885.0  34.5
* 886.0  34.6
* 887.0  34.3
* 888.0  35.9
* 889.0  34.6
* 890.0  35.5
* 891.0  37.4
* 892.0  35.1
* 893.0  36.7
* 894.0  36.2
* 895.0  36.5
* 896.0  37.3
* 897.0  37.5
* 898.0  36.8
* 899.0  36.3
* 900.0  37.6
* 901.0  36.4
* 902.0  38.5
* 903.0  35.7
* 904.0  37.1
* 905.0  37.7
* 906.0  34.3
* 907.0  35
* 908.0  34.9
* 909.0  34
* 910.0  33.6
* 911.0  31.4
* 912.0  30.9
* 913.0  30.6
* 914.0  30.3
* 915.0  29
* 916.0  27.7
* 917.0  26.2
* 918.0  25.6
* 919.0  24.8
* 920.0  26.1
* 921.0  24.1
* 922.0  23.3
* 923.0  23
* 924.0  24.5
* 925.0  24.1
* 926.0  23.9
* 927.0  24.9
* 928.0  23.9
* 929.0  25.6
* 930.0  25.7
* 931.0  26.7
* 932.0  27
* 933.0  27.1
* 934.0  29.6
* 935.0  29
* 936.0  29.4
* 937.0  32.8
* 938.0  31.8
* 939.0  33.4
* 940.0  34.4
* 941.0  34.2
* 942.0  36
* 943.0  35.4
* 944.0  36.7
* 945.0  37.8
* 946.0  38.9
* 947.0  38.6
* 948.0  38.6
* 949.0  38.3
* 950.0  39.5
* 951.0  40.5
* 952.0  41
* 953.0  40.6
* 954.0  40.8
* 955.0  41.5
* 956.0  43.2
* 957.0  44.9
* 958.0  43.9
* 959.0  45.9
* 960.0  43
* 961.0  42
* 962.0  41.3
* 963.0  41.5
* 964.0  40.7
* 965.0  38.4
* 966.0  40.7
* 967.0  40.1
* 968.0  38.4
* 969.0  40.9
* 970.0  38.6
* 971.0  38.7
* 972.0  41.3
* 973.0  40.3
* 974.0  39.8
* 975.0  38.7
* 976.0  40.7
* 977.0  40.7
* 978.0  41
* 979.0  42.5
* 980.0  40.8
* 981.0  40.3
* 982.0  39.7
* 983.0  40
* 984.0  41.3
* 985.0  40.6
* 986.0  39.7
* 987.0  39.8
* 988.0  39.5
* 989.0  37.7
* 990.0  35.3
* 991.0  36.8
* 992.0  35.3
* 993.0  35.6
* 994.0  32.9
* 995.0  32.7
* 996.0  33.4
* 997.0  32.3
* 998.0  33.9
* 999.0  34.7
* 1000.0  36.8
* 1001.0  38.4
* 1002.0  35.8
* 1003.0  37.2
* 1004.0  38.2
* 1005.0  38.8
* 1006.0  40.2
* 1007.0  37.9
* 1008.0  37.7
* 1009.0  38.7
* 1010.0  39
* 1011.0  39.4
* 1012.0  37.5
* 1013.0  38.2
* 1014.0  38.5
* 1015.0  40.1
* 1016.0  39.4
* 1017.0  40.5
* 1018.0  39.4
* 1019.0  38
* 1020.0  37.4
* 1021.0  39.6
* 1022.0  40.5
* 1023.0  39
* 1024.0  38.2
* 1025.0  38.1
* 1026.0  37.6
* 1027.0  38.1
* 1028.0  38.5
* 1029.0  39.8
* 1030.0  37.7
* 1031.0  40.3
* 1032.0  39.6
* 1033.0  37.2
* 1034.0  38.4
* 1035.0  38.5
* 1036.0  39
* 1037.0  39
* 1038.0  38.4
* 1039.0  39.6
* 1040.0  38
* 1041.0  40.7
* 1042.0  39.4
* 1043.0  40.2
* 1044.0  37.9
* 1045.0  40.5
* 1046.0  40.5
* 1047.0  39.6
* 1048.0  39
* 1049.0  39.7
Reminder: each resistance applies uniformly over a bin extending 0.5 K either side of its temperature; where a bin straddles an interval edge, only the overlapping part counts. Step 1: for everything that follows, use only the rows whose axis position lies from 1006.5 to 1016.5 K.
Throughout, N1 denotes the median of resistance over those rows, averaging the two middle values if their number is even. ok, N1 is 38.6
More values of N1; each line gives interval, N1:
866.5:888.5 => 35.7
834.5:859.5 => 37.0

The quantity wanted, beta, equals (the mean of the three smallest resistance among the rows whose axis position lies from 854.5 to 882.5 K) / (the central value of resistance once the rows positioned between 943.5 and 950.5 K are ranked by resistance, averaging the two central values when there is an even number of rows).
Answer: 0.90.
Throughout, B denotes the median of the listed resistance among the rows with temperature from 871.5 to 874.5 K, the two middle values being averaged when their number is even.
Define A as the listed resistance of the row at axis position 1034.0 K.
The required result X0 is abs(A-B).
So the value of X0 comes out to 3.5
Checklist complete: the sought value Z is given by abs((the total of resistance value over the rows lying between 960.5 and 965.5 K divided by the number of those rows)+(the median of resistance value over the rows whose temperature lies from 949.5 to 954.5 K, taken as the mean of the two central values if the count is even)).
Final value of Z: 81.4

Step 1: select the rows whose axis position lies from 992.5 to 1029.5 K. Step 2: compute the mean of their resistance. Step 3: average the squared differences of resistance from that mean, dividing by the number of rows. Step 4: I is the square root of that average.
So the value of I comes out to 2.2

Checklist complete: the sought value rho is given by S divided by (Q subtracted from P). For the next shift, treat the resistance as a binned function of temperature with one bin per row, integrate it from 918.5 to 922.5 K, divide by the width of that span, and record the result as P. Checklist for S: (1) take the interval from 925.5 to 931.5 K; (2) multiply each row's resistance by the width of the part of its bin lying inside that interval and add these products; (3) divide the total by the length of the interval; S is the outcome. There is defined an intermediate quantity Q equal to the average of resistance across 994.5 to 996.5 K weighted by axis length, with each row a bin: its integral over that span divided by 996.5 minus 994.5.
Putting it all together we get -3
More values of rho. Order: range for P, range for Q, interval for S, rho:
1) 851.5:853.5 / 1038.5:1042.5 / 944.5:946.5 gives -19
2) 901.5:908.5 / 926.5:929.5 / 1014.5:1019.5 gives 3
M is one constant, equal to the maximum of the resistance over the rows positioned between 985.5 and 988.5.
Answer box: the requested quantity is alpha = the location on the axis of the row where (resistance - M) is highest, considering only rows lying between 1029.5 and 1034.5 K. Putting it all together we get 1031.0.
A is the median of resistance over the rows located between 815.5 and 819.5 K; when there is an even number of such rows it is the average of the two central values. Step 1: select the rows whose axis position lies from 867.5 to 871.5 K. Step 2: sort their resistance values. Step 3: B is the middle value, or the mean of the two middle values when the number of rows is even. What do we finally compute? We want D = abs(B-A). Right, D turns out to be 1.5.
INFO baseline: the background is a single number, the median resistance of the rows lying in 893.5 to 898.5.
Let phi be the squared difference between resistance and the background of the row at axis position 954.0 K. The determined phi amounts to 16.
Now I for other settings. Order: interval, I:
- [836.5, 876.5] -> 1.2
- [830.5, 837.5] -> 1.0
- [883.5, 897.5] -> 1.1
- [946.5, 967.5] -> 2.0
